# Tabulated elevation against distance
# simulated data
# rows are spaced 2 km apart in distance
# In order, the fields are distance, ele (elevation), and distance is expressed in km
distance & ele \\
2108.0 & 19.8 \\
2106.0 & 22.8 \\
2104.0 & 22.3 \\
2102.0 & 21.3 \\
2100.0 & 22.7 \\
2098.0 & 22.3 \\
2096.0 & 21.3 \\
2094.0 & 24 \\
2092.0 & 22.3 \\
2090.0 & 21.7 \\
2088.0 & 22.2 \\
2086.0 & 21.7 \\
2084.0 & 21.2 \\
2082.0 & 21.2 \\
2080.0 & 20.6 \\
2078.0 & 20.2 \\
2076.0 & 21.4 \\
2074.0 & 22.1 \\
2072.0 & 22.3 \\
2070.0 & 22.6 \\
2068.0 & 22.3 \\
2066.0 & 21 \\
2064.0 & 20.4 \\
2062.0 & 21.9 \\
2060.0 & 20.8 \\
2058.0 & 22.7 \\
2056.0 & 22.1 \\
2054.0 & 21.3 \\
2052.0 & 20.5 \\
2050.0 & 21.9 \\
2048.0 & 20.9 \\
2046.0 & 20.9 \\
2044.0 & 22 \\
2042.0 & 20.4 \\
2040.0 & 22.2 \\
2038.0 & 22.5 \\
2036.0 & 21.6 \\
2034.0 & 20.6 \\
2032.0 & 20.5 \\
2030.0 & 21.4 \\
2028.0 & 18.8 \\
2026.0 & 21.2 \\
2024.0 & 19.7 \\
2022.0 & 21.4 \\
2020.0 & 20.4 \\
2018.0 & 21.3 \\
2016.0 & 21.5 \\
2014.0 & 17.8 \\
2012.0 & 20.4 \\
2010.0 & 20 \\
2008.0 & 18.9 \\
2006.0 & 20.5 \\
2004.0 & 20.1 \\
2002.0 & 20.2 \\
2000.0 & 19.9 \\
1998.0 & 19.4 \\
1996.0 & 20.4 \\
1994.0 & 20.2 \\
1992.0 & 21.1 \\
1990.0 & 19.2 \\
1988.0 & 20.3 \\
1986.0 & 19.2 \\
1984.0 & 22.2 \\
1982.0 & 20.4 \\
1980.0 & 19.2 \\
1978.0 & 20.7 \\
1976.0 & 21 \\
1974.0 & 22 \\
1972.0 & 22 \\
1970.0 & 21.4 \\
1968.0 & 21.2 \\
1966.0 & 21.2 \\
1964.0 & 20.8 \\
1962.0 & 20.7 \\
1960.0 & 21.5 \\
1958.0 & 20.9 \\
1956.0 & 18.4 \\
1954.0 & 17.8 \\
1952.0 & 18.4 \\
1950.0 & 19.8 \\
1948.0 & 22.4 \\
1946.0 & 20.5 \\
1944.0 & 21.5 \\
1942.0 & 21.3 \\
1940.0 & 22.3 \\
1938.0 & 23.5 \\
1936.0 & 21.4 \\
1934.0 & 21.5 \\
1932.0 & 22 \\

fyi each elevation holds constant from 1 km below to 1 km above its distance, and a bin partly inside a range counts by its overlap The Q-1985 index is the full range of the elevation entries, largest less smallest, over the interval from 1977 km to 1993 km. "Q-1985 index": 3.0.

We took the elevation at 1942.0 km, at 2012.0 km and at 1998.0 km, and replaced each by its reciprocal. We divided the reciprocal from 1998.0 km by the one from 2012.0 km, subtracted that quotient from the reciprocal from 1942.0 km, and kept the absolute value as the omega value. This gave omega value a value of 1.00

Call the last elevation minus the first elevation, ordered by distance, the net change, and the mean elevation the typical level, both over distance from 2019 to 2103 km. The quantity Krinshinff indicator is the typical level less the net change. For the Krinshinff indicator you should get 20.5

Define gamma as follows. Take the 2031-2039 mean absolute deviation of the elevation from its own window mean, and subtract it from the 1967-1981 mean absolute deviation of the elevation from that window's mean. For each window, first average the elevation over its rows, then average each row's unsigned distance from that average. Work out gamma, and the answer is -0.09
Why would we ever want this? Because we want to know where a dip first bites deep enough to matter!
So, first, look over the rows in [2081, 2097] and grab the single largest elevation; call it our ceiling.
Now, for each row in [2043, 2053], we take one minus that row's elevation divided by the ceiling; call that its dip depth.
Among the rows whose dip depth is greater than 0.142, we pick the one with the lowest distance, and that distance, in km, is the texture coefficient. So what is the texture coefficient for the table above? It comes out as 2052.0 km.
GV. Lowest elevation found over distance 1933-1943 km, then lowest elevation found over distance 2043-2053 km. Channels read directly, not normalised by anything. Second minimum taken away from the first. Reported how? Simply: 0.8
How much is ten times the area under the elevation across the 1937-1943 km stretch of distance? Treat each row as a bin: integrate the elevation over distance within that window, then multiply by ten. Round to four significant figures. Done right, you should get 1342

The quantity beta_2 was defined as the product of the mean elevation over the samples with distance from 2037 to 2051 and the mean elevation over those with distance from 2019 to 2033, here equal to 441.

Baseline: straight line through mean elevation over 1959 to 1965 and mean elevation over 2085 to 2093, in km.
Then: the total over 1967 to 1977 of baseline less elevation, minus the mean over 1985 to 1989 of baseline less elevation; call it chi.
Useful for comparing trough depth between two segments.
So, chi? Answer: -3.7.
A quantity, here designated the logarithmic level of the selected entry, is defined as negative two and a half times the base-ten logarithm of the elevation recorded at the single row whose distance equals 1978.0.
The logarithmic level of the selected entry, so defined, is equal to -3.29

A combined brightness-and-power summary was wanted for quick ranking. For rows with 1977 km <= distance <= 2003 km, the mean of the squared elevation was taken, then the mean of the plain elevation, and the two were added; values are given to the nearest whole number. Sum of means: 428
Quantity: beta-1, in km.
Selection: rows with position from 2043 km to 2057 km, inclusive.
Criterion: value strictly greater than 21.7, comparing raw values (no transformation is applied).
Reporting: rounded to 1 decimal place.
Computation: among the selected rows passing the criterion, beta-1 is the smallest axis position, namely 2044.0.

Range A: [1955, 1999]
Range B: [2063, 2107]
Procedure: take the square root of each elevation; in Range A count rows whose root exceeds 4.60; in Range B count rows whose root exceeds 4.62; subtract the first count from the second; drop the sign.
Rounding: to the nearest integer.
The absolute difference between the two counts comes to 7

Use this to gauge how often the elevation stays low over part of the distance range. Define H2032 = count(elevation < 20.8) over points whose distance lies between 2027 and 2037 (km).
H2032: 3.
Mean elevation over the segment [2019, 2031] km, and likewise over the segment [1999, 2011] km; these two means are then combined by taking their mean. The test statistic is 20.2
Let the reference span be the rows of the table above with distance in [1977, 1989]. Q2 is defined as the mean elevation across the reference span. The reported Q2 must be 20.3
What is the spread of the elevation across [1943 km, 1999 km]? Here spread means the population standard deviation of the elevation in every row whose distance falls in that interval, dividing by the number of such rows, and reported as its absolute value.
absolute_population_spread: 1.2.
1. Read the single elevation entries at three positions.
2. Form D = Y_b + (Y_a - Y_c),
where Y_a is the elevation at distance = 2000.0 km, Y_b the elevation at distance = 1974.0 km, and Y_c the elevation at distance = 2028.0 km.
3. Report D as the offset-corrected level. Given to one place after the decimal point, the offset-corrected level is 23.1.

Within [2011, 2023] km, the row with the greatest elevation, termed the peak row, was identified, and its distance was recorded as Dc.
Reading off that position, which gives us 2016.0 km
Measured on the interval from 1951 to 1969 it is 1960.0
